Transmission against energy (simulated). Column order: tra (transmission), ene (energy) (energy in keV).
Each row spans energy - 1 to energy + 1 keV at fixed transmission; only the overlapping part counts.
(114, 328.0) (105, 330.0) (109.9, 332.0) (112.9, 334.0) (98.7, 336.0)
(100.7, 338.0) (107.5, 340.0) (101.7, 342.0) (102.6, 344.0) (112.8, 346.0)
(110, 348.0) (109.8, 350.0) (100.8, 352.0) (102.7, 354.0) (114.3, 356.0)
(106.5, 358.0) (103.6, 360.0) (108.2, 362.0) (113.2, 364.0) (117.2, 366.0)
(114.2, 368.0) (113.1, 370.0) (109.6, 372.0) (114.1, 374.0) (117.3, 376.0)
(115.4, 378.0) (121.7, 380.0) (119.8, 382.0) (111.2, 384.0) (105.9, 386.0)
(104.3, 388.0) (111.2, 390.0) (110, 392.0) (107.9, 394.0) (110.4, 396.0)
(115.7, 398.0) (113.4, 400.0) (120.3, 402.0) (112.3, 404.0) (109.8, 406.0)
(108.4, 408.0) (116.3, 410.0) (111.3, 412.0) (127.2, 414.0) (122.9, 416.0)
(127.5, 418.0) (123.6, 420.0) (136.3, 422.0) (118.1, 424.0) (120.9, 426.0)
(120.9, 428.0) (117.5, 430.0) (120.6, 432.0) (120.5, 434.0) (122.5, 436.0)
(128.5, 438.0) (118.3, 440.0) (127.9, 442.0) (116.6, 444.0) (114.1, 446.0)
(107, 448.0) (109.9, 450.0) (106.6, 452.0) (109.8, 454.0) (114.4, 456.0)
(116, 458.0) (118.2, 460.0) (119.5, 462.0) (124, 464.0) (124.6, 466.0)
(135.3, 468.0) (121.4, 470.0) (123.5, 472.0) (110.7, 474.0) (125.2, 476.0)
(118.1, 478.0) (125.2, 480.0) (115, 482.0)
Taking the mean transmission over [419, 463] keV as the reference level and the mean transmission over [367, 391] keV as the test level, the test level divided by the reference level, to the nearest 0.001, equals 0.955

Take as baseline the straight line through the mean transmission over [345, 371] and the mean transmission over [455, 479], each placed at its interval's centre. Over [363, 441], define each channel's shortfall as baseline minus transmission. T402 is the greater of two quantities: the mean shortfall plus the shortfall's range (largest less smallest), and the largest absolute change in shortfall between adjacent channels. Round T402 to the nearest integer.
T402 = 26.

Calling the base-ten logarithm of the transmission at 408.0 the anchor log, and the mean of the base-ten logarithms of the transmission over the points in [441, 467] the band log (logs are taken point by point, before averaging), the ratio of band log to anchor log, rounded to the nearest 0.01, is 1.01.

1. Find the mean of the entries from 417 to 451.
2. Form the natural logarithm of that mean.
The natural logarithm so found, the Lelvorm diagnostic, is 4.79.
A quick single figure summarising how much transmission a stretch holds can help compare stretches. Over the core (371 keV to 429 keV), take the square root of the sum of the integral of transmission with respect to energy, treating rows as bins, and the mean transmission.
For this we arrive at 83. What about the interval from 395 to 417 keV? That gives 51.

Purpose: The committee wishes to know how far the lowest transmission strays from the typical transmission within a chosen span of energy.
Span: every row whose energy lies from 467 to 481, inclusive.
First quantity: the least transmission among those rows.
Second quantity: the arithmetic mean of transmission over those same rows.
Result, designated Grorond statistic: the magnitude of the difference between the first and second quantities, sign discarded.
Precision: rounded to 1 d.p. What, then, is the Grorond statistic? 12.1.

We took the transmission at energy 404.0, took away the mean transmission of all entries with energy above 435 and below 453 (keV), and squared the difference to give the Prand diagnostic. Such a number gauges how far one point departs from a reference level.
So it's 20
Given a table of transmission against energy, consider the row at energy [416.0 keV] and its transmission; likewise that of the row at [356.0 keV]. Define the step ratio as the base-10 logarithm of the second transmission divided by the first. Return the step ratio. -0.03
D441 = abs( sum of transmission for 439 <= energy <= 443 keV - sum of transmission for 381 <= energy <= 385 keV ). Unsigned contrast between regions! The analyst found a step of 15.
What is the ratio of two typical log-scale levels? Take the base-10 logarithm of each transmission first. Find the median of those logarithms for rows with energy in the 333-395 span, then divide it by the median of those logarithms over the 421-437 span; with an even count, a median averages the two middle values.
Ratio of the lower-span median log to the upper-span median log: 0.981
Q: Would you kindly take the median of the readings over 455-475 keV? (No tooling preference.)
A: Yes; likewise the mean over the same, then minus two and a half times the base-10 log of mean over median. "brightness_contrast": -0.003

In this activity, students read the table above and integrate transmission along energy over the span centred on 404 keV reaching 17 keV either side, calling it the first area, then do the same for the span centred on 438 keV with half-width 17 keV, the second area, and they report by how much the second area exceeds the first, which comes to 127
